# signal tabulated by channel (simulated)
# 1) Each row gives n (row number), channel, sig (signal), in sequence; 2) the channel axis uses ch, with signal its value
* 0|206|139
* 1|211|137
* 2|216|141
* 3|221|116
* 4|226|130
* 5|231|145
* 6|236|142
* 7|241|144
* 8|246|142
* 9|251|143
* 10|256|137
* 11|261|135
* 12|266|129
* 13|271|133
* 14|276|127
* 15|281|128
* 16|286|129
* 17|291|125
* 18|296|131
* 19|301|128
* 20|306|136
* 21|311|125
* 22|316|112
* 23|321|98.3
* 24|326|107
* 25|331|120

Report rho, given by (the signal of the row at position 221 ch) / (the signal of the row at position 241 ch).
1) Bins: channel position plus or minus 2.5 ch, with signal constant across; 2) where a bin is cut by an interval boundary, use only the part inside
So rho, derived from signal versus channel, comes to 0.8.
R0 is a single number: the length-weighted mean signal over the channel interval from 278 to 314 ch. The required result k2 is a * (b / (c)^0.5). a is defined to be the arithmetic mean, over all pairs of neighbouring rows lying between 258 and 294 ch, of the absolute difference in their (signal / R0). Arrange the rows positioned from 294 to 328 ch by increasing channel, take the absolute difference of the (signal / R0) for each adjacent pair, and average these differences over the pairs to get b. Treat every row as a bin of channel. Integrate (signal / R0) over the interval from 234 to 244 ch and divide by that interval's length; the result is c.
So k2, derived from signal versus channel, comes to 0.0020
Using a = 0.0285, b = 0.074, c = 1.11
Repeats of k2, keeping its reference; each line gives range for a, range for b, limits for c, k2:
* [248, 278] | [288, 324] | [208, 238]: 0.0026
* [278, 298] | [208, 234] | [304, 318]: 0.0033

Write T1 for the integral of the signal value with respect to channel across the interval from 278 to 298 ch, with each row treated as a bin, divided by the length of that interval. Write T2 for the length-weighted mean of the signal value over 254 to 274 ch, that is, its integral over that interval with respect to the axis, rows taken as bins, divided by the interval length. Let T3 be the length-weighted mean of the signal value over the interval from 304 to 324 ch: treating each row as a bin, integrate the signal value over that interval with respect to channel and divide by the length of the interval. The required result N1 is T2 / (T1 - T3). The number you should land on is 12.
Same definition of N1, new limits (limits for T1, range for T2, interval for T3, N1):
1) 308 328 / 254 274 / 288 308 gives -7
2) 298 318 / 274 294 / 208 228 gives -23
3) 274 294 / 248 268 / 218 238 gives -23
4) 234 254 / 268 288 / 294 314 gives 10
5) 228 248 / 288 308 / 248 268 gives 20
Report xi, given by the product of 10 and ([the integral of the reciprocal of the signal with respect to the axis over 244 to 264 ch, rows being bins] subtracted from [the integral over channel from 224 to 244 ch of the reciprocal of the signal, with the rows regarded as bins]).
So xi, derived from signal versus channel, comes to -0.02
